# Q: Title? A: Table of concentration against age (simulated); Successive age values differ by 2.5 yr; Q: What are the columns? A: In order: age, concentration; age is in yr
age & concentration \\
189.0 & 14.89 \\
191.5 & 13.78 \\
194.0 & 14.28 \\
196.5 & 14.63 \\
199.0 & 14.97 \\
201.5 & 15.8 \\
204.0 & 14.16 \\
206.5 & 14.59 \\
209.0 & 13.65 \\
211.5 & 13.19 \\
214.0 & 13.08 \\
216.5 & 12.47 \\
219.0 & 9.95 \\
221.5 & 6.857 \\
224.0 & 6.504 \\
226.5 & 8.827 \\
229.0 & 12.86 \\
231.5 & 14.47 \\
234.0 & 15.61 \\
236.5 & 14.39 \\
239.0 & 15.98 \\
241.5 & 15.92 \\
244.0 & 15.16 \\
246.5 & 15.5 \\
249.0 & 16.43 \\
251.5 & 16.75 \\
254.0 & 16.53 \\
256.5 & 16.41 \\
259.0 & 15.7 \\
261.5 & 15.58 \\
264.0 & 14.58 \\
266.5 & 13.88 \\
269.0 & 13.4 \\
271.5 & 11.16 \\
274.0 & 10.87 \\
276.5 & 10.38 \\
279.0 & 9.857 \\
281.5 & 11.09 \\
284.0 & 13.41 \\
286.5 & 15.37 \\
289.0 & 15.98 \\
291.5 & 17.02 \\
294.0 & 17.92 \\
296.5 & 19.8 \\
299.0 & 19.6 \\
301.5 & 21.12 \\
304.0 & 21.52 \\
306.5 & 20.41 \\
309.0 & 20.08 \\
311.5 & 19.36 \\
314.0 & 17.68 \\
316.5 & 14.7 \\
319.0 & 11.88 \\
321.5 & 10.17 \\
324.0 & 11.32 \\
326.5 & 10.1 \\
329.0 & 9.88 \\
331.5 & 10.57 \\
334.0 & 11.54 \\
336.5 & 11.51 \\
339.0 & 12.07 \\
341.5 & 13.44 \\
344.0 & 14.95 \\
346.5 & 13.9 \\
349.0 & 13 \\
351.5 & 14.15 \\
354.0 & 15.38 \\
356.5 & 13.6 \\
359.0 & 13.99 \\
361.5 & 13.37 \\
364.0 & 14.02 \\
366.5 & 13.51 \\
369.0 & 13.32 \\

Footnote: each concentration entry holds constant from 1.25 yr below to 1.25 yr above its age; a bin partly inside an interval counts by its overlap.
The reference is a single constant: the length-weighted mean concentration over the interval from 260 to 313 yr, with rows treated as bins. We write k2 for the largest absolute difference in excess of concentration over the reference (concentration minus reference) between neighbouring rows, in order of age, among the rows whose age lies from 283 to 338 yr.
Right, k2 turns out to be 3.0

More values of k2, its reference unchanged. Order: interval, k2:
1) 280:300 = 2.3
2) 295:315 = 1.7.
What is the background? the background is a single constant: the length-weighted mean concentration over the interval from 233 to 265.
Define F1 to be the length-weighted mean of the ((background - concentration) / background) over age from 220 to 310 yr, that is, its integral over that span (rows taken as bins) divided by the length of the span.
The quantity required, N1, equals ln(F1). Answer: -2.9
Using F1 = 0.05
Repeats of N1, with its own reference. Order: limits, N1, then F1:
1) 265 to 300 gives -2.3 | 0.10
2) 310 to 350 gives -1.7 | 0.18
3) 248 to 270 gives -4.1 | 0.02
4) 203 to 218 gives -1.9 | 0.15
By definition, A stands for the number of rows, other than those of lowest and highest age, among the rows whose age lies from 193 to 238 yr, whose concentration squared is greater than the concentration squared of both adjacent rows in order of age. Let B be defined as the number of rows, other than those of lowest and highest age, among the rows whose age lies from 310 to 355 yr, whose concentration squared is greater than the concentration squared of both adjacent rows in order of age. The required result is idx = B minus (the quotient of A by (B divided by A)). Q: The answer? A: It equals 0.0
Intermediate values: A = 3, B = 3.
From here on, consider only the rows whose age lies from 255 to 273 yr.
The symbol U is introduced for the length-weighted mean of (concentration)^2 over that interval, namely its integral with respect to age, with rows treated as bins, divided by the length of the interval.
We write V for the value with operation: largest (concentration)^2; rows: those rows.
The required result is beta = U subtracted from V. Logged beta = 60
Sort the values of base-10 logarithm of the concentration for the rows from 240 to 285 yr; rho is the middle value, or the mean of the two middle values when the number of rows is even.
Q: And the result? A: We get 1.17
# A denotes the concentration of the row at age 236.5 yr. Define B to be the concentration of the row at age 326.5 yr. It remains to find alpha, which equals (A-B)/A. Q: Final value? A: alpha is 0.3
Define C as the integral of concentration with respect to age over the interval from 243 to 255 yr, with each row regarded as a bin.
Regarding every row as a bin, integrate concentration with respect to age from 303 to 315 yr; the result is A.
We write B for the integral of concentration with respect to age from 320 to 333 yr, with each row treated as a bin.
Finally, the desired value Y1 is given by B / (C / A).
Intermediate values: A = 238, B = 136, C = 193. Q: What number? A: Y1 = 168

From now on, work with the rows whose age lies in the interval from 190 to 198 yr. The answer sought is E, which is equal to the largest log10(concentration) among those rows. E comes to 1.17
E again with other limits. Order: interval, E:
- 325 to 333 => 1.02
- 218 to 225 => 1.00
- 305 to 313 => 1.31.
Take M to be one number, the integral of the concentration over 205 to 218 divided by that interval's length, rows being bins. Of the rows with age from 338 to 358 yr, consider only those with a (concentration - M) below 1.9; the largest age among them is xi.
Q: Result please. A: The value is 356.5 yr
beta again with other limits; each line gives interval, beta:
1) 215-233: 93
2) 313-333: 163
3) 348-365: 42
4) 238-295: 104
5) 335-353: 45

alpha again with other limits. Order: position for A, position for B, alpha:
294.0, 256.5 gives 0.1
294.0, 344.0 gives 0.2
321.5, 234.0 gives -0.5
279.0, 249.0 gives -0.7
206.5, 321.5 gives 0.3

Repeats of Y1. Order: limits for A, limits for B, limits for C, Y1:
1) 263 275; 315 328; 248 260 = 119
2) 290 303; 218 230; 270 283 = 189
